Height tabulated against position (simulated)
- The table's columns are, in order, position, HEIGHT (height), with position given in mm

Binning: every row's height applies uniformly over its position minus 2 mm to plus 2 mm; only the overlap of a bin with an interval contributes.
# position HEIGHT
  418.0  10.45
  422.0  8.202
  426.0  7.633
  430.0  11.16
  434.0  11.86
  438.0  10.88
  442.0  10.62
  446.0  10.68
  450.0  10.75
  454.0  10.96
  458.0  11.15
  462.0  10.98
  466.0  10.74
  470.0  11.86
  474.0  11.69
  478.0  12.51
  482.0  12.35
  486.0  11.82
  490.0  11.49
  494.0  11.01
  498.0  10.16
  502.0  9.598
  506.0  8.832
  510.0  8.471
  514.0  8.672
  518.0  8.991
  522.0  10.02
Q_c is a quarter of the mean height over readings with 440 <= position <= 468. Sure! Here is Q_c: 2.71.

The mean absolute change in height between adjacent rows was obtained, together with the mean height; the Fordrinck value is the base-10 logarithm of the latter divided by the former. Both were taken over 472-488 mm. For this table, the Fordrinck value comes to 1.4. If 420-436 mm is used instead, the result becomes 0.8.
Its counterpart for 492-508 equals 1.1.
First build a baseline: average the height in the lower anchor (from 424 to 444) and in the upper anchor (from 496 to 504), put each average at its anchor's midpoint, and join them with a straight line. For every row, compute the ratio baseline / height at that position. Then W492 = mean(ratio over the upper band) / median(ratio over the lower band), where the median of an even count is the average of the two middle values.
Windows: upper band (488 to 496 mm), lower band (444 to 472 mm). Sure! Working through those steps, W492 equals 0.94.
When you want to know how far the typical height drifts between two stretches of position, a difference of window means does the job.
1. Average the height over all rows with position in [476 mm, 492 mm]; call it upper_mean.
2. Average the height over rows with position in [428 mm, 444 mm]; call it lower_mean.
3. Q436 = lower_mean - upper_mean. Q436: -0.9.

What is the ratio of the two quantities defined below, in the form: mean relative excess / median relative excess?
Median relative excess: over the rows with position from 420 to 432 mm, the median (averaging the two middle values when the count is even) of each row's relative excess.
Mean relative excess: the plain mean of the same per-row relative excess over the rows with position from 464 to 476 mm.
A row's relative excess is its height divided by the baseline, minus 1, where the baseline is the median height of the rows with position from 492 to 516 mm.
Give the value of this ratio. -2.2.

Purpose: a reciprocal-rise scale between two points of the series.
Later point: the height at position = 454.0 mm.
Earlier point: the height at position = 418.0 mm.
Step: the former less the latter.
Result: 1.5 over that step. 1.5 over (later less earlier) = 2.9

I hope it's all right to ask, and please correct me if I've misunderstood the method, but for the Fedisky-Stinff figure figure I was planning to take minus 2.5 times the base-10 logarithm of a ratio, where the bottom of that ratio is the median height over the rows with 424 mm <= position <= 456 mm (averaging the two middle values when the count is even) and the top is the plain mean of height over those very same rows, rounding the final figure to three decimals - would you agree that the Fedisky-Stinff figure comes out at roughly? 0.025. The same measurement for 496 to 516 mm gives -0.038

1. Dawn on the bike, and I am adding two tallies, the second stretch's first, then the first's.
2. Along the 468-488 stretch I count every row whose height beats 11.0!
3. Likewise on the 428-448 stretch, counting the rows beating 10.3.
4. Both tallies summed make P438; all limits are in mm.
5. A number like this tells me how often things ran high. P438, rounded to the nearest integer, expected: 10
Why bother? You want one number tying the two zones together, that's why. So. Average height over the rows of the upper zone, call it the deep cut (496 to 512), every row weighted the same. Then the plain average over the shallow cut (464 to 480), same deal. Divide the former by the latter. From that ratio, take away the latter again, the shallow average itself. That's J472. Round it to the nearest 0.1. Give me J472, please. -10.9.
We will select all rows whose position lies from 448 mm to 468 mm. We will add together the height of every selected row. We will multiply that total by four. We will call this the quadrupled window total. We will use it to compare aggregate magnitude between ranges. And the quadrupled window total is 218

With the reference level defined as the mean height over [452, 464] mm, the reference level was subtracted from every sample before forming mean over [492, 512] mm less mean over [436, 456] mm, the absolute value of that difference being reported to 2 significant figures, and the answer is 1.2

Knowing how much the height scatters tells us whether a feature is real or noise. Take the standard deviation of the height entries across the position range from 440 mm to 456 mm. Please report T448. 0.1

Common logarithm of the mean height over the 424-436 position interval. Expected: 1.01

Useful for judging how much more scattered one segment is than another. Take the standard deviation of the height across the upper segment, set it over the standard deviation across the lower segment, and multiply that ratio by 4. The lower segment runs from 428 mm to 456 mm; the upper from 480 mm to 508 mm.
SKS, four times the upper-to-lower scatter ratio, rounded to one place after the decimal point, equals 11.9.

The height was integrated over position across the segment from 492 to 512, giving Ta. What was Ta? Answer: 192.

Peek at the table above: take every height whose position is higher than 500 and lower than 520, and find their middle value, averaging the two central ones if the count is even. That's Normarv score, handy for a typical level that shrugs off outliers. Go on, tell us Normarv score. 8.8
